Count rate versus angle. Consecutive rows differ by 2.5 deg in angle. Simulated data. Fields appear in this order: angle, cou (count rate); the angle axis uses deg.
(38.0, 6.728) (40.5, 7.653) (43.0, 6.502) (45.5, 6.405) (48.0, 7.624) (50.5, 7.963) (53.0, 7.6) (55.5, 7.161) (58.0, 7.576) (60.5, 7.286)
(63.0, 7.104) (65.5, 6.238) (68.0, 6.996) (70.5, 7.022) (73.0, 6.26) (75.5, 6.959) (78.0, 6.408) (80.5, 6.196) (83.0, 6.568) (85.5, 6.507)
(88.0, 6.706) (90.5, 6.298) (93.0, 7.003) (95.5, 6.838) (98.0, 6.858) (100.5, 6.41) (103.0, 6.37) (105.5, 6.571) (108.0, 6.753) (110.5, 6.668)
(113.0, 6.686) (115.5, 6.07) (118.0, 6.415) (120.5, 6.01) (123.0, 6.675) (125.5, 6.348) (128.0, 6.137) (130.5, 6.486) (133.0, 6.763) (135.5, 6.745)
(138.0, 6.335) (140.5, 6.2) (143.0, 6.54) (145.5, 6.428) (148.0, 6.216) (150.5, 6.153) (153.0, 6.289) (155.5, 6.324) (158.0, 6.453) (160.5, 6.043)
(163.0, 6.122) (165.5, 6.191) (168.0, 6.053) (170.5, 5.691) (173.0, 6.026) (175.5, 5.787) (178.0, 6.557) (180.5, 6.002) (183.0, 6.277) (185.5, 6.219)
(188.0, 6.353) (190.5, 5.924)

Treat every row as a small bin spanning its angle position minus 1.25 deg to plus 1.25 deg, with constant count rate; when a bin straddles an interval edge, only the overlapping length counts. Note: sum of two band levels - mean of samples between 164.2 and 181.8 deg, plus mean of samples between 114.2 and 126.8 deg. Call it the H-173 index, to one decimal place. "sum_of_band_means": 12.3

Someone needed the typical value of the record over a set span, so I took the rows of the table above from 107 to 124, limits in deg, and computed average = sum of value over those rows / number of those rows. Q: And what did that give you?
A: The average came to 6.5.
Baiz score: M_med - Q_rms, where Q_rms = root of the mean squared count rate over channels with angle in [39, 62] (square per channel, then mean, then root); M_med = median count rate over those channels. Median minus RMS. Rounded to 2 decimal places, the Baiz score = 0.25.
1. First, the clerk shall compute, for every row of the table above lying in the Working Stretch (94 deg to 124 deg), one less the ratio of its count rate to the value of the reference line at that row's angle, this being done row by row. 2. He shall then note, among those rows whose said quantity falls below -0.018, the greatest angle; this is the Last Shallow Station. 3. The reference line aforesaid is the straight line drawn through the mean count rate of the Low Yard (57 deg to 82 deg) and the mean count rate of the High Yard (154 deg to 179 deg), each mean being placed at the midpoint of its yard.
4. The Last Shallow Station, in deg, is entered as 123.0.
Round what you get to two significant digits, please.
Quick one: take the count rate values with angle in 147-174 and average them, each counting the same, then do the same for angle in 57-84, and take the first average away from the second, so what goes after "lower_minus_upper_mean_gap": 0.64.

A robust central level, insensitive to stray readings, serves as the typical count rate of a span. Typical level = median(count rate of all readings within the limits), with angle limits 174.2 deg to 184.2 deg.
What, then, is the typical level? 6.14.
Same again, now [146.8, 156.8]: 6.25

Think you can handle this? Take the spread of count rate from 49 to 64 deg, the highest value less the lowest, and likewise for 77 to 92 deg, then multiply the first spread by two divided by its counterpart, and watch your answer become 3.4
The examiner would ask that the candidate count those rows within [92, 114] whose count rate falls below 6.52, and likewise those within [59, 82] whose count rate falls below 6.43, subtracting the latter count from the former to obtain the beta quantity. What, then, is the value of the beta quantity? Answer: -2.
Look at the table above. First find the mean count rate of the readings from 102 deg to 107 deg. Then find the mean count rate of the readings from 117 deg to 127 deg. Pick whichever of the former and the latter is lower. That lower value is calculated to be 6.36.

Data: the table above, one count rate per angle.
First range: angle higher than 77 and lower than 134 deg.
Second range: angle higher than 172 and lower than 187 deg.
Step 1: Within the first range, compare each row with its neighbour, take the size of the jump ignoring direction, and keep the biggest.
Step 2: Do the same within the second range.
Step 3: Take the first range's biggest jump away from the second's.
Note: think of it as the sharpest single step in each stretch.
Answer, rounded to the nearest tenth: 0.1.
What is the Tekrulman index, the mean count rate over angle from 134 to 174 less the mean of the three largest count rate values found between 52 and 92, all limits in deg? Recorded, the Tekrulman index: -1.2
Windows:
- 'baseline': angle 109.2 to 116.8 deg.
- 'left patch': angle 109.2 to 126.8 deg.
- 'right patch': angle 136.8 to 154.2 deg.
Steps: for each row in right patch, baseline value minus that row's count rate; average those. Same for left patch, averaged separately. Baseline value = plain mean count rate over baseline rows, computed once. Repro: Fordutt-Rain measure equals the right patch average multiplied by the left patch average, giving 0.011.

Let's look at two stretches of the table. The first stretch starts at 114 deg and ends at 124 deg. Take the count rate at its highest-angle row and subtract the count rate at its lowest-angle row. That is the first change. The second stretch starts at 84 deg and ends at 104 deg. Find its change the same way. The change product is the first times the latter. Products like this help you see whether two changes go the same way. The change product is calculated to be -0.08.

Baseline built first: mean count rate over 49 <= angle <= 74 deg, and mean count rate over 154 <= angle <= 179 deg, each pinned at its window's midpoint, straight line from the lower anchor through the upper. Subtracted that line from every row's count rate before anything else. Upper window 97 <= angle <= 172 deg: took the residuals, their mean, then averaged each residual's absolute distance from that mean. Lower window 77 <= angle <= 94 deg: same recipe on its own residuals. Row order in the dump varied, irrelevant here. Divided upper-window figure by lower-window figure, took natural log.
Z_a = -0.20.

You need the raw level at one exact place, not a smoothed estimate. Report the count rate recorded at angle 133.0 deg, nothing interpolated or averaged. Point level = 6.763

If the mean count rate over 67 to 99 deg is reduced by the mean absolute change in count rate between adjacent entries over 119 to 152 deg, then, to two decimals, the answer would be 6.40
